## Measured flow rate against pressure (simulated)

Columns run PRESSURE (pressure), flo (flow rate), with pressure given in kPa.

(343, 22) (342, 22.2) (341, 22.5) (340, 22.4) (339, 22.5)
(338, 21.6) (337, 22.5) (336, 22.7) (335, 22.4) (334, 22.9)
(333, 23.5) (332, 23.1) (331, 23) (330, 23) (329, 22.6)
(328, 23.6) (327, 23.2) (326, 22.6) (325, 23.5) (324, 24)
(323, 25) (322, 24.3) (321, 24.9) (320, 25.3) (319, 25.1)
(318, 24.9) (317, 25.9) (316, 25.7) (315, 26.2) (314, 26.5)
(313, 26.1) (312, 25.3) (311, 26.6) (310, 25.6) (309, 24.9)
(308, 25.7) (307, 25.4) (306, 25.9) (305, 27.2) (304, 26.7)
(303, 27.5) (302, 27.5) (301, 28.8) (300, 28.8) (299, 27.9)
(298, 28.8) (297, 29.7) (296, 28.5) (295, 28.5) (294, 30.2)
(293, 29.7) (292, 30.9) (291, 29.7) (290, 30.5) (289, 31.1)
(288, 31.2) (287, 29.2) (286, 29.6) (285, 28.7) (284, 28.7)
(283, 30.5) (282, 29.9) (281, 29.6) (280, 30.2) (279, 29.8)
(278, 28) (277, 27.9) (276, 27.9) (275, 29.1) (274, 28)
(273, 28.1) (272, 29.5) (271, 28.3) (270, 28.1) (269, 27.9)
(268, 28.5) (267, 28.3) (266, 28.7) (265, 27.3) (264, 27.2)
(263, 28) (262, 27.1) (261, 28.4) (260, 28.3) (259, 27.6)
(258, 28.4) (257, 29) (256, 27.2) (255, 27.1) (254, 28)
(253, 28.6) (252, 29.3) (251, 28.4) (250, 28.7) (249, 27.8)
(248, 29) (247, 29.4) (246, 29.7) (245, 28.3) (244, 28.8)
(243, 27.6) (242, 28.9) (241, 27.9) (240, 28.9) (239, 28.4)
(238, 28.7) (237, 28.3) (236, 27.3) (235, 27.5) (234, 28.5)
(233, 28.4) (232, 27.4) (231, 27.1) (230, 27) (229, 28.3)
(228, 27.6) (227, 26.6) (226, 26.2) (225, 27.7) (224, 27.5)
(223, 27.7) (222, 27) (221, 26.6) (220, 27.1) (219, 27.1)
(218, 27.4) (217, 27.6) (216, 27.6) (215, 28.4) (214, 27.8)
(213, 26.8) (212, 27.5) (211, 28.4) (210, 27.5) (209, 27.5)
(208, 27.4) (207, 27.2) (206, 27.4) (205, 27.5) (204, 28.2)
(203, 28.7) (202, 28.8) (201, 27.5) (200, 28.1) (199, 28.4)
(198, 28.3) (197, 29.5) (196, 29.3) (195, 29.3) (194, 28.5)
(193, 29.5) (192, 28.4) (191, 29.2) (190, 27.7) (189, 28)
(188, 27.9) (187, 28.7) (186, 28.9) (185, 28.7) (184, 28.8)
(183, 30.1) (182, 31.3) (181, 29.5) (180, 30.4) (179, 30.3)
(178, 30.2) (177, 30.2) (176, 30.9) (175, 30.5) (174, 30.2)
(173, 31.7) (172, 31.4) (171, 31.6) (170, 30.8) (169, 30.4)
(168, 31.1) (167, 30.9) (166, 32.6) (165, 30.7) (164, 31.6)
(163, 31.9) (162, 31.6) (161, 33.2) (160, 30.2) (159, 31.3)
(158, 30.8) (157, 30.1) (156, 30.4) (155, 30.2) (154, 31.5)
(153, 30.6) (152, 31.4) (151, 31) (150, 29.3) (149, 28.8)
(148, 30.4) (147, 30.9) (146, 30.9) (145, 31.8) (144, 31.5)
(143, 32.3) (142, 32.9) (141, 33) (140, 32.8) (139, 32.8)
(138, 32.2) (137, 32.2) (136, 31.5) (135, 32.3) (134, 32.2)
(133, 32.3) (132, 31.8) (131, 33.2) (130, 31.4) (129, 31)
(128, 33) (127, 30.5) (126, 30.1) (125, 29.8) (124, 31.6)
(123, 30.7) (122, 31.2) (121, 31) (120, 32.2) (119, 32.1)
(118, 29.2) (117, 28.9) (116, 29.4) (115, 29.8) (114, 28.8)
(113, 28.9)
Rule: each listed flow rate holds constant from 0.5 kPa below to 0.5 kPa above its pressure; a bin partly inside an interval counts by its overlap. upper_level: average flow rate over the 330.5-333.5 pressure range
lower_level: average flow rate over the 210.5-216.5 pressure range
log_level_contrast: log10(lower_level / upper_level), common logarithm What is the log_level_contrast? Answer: 0.08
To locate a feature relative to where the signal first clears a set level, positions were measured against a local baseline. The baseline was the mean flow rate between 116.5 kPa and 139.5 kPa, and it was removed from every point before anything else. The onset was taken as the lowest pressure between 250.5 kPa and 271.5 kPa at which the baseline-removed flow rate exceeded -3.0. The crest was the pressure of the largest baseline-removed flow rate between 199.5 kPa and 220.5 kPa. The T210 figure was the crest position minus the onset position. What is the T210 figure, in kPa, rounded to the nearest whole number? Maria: -50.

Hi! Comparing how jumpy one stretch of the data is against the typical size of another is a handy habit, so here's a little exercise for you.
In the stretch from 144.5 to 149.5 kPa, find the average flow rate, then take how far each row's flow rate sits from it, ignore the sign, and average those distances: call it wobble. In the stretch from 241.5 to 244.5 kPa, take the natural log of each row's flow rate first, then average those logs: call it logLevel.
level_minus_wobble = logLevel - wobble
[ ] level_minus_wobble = 2.58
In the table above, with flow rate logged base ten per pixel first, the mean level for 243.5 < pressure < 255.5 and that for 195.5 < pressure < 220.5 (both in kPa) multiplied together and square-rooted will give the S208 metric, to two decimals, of 1.45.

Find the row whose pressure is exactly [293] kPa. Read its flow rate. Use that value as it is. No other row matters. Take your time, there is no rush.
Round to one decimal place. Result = 29.7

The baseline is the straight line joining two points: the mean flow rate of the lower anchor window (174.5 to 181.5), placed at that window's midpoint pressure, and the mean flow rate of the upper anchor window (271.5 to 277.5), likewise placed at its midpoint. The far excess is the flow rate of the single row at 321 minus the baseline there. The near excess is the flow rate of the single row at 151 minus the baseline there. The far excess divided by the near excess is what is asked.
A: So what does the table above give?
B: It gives -14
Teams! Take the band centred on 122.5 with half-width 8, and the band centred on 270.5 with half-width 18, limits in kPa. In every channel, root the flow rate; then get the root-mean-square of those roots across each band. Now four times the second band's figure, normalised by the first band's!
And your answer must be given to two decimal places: 3.85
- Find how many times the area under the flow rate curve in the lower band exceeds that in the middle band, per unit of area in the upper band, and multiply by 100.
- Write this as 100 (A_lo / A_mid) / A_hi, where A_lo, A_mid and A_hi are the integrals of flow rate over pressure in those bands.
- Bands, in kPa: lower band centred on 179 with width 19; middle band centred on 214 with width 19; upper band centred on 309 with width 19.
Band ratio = 0.219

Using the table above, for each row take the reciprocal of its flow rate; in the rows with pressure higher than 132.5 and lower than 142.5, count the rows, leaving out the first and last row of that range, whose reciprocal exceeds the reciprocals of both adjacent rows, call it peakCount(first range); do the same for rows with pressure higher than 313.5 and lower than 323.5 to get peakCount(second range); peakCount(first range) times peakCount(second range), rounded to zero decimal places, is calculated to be 6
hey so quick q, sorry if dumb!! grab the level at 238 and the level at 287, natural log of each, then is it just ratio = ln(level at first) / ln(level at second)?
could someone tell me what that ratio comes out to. 0.99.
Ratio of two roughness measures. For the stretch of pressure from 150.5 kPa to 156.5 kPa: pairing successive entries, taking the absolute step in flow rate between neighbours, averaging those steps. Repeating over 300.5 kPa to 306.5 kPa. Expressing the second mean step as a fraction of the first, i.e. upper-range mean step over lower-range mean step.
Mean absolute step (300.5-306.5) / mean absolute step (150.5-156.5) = 1.1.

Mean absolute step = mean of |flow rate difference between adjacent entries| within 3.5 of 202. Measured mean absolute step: 0.6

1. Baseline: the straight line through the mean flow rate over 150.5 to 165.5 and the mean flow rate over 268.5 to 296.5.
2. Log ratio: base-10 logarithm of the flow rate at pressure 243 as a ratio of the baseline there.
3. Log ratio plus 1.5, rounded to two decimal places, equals 1.47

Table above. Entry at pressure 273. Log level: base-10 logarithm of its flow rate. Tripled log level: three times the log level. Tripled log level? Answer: 4.35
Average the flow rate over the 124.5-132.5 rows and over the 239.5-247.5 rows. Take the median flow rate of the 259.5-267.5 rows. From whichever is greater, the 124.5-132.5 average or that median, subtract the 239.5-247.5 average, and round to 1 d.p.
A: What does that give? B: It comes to 2.7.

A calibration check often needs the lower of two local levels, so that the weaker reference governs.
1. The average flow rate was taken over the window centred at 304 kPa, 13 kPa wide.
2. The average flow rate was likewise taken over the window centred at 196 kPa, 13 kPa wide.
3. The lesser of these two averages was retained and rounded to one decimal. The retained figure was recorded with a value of 27.0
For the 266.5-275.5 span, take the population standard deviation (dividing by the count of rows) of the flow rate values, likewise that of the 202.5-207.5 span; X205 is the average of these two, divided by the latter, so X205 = 0.95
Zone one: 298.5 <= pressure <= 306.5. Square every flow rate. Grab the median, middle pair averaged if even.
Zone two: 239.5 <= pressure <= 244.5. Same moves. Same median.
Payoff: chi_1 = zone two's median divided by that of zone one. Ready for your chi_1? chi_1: 1.10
